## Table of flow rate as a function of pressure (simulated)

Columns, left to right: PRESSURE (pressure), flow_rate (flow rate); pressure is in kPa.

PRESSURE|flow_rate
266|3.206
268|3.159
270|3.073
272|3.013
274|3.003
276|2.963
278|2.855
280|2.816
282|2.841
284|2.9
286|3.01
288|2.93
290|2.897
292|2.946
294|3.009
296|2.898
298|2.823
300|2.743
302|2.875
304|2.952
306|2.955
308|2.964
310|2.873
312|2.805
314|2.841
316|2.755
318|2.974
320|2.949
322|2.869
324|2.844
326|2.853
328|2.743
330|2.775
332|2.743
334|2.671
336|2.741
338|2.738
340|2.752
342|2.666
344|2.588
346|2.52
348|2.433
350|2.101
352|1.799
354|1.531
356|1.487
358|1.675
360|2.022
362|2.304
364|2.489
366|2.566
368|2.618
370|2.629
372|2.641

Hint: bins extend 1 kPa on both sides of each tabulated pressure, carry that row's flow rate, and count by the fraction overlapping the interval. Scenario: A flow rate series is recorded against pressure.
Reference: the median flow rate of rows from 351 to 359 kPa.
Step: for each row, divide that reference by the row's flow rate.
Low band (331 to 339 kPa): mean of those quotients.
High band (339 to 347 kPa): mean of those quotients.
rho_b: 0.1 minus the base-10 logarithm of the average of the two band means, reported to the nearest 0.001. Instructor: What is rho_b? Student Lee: 0.322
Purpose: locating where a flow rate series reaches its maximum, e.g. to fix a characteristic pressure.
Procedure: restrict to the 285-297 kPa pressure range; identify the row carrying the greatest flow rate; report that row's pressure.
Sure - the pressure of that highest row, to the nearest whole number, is 286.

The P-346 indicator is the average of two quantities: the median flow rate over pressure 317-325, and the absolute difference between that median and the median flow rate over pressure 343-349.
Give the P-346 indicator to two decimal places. 1.65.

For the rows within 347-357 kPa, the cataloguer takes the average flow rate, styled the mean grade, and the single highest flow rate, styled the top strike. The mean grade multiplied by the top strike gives 4.6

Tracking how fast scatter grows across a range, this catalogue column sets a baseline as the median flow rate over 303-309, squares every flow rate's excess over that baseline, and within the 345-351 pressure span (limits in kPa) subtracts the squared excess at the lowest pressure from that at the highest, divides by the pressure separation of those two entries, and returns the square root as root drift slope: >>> 0.37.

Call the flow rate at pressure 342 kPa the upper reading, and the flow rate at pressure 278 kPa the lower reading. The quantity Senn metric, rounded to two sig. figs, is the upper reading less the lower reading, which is -0.19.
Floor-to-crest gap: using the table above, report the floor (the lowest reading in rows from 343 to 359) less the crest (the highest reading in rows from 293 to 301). -1.52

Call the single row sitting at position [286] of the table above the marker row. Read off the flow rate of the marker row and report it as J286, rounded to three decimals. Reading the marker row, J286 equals 3.010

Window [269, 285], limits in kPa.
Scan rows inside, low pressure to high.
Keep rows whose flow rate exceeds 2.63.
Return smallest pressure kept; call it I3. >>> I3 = 270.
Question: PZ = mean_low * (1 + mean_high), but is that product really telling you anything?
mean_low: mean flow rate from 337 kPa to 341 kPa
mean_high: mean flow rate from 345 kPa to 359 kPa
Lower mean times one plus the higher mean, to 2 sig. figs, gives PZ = 8.1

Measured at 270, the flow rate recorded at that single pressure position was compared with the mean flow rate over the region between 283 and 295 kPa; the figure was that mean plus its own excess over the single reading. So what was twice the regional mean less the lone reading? 2.82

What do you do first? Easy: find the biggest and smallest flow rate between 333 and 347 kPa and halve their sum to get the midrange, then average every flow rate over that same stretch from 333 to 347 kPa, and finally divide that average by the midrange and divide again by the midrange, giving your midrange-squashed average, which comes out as 0.38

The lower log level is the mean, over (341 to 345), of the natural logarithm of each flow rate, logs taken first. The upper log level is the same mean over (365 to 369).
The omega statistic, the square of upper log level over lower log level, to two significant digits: 0.97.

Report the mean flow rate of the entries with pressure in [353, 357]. 1.5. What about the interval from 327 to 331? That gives 2.8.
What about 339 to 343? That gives 2.7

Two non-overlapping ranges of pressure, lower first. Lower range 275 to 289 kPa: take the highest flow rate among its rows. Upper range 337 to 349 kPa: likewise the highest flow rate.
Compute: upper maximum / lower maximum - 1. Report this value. -0.086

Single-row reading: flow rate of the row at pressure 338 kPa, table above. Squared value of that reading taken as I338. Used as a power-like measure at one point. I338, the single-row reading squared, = 7.5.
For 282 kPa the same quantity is 8.1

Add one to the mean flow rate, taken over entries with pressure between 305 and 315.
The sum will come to 3.89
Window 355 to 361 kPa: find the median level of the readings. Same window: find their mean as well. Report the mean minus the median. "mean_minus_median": 0.053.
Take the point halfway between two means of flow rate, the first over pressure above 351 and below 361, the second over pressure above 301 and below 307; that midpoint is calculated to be 2.32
